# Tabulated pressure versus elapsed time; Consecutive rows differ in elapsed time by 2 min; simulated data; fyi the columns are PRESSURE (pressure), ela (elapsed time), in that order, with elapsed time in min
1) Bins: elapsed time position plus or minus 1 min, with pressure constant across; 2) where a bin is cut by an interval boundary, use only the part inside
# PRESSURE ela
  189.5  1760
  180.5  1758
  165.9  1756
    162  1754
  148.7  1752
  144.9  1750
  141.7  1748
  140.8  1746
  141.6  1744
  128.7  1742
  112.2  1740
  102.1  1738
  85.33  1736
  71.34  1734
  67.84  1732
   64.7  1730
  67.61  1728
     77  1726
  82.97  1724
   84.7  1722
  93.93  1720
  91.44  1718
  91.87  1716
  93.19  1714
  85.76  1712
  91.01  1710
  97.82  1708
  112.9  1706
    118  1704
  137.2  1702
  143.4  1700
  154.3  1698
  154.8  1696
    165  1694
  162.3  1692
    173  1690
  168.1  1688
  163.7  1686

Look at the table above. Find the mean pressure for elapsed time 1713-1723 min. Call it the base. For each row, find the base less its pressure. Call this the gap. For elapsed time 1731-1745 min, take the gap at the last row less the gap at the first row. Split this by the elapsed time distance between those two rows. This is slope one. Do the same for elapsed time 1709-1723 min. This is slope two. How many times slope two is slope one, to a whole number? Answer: -12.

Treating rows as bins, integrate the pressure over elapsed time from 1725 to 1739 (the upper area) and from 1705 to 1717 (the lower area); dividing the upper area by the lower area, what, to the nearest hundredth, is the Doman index 0.94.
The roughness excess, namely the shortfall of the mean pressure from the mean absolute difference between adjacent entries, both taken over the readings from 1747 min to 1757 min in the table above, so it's -147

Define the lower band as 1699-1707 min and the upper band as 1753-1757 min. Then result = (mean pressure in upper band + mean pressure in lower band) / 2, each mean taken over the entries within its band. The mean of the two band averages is 146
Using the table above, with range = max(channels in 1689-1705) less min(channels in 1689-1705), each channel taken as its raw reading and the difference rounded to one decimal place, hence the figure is 55.0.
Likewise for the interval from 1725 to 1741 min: 47.5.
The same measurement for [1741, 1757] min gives 37.2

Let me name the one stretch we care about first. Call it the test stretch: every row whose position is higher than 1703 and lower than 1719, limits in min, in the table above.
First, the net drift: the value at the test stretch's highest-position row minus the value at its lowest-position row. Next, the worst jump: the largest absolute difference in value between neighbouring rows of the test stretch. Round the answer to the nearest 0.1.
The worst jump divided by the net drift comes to -0.6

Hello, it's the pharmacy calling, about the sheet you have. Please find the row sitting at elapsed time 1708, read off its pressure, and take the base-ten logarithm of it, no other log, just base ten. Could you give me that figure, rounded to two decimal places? 1.99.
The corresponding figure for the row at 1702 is 2.14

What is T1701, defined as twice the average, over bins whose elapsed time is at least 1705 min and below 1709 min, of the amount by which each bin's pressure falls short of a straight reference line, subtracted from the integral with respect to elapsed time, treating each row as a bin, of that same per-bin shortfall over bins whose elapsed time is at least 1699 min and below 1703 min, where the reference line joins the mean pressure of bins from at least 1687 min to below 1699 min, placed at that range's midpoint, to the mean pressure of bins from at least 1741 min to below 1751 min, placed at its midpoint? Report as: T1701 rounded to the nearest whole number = -26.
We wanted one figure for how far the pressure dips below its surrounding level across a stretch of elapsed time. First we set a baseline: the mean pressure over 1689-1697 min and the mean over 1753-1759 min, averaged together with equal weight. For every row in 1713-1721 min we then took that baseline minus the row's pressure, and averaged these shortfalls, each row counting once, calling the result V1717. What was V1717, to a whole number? 74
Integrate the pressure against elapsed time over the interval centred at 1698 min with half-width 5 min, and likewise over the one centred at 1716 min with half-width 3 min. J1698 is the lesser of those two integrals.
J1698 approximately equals 553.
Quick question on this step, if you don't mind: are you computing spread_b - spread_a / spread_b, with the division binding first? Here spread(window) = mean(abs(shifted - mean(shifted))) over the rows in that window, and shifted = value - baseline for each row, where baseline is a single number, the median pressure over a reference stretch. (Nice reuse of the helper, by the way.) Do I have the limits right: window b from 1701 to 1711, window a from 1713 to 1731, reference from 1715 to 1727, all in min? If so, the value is 13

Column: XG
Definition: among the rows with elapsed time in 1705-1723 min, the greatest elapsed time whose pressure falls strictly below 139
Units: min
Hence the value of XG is 1722 min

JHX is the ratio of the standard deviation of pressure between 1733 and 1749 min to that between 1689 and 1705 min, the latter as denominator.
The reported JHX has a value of 1.6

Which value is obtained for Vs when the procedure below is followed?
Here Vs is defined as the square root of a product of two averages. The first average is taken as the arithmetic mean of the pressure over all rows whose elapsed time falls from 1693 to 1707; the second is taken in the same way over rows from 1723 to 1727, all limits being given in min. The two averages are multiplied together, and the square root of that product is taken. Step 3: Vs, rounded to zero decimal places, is 106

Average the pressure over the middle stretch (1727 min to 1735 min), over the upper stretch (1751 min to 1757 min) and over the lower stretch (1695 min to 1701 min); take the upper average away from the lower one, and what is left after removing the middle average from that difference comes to -76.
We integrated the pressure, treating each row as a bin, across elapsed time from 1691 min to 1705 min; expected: 2070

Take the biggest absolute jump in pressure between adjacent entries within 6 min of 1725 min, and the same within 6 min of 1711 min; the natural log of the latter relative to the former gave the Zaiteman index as 0.5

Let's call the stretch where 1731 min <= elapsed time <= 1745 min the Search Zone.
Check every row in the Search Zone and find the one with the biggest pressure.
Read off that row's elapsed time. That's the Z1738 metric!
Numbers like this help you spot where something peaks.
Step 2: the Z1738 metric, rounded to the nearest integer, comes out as 1744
